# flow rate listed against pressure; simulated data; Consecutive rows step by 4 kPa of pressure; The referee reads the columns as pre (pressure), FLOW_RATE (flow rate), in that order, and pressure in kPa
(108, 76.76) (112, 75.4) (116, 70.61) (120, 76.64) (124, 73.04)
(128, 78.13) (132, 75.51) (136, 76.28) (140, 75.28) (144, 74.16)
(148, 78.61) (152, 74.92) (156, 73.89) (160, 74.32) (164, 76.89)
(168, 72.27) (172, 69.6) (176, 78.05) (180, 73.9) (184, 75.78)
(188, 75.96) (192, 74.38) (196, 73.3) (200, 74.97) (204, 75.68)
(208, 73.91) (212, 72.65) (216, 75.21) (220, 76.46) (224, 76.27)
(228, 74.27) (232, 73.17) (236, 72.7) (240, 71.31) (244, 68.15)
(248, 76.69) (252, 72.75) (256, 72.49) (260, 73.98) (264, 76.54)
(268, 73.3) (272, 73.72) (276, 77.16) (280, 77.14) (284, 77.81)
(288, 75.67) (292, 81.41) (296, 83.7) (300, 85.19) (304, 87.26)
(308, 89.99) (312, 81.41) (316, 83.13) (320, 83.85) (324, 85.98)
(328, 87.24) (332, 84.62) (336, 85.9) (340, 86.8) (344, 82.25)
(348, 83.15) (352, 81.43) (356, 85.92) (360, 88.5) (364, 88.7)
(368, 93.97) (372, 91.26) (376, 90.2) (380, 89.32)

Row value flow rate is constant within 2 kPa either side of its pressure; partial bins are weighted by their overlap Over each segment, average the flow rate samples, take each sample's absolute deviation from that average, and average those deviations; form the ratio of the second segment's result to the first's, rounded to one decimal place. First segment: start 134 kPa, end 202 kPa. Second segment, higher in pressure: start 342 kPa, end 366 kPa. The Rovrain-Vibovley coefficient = 1.8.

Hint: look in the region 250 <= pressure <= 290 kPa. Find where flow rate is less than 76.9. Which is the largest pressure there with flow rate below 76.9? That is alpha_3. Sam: 288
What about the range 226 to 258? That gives 256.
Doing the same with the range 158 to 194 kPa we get 192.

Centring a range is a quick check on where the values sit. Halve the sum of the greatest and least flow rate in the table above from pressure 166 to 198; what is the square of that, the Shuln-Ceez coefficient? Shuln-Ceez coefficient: 5450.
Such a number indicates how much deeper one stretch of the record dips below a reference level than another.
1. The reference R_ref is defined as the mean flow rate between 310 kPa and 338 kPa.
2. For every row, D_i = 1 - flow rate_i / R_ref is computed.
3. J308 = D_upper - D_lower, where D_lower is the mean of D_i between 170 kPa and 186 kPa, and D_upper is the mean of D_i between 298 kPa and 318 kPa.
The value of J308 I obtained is -0.13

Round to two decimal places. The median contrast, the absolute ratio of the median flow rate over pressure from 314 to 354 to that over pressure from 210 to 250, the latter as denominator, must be 1.14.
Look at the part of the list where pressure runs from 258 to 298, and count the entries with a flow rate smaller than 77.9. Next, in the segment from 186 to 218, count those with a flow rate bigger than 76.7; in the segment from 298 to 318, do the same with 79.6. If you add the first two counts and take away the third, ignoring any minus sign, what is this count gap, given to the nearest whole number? 3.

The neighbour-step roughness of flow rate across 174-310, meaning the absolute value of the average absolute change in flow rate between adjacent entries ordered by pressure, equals 2.04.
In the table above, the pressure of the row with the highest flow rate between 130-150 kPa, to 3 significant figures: 148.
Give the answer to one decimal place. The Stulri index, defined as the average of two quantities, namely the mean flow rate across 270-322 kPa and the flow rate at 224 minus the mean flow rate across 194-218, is 41.7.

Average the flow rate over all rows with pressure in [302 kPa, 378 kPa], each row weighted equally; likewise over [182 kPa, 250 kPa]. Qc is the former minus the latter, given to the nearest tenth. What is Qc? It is 12.2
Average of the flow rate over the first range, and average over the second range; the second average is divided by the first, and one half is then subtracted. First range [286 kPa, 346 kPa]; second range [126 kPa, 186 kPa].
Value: 0.39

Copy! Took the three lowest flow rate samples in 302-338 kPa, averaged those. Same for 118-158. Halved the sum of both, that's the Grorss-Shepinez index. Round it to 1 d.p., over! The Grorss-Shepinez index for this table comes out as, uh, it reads 78.2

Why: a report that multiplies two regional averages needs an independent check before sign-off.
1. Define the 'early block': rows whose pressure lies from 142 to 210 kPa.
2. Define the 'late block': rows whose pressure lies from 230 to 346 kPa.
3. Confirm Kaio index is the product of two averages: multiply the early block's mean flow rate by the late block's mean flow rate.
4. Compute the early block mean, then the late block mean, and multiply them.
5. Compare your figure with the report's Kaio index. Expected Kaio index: 5931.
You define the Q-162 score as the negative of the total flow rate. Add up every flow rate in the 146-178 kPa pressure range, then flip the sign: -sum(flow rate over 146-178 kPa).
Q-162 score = -599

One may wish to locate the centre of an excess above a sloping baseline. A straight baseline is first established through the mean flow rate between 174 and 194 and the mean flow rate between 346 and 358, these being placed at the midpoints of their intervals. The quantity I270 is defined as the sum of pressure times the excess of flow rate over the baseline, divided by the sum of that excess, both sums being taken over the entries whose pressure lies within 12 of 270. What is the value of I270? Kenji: 269.1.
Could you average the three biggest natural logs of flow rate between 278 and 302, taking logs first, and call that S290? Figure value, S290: 4.42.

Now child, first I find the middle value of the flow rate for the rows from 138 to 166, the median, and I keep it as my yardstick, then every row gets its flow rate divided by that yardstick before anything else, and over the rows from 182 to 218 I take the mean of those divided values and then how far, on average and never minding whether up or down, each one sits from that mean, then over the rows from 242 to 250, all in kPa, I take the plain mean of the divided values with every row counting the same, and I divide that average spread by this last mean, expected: 0.013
